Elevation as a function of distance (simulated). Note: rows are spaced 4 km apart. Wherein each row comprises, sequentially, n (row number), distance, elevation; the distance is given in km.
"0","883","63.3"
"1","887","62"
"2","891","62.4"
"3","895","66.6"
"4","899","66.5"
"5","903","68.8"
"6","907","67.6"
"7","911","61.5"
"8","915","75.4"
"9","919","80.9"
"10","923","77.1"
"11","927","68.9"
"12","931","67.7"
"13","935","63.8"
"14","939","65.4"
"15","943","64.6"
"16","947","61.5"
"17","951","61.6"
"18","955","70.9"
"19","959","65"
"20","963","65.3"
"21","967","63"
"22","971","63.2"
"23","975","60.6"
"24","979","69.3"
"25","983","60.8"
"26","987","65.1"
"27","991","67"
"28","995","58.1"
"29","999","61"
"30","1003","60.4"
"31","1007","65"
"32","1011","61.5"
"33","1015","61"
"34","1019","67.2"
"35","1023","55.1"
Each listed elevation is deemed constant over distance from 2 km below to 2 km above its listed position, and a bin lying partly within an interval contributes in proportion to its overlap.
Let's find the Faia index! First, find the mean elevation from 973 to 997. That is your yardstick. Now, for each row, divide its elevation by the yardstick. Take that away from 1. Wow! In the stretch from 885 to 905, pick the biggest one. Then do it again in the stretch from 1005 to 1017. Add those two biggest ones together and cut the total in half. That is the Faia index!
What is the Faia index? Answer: 0.031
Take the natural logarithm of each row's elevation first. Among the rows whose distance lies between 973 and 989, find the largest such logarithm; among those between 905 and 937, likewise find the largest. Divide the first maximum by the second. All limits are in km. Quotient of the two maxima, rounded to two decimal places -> 0.96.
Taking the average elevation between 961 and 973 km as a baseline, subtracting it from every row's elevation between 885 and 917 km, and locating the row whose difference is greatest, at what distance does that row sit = 915 km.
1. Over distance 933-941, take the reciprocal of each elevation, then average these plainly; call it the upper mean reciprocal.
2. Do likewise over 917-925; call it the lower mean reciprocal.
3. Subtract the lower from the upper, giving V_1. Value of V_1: 0.0028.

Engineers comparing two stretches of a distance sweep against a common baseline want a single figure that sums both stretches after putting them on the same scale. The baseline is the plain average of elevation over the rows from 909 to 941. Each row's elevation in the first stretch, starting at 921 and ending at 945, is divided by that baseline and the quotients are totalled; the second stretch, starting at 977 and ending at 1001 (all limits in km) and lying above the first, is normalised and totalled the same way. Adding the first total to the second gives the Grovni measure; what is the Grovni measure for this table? 11.3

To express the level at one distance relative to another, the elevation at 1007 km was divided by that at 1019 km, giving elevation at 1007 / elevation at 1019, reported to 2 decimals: 0.97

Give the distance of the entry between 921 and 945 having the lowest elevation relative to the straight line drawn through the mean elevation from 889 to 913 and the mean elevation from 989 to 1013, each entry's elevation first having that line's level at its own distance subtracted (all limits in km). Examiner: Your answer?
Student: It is 935 km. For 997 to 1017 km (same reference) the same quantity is 1003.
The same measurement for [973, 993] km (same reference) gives 975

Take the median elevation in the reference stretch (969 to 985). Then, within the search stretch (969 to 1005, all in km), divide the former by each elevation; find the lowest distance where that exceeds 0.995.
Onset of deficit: 975 km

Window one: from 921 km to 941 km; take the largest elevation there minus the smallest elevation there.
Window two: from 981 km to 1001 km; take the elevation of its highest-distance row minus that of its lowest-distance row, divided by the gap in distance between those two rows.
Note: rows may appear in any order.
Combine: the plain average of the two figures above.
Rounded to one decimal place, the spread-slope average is 6.7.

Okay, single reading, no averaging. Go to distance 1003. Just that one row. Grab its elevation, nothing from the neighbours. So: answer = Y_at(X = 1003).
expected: 60.4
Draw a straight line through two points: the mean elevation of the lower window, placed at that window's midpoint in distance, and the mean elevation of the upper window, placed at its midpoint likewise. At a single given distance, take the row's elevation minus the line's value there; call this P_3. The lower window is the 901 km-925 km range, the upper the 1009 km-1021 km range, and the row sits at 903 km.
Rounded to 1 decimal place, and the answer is -3.9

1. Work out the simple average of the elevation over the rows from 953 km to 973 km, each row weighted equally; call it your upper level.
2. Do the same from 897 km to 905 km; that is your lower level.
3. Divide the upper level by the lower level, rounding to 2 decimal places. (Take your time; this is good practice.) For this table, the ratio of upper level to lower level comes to 0.97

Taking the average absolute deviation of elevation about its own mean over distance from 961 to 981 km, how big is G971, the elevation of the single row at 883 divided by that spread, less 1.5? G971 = 25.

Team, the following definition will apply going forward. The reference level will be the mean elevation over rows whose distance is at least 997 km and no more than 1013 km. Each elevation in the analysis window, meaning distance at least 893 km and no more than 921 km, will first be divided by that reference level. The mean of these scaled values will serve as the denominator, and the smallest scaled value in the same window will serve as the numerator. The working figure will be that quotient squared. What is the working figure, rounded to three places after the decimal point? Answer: 0.780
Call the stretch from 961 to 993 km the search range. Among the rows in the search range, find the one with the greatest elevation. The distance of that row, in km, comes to 979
